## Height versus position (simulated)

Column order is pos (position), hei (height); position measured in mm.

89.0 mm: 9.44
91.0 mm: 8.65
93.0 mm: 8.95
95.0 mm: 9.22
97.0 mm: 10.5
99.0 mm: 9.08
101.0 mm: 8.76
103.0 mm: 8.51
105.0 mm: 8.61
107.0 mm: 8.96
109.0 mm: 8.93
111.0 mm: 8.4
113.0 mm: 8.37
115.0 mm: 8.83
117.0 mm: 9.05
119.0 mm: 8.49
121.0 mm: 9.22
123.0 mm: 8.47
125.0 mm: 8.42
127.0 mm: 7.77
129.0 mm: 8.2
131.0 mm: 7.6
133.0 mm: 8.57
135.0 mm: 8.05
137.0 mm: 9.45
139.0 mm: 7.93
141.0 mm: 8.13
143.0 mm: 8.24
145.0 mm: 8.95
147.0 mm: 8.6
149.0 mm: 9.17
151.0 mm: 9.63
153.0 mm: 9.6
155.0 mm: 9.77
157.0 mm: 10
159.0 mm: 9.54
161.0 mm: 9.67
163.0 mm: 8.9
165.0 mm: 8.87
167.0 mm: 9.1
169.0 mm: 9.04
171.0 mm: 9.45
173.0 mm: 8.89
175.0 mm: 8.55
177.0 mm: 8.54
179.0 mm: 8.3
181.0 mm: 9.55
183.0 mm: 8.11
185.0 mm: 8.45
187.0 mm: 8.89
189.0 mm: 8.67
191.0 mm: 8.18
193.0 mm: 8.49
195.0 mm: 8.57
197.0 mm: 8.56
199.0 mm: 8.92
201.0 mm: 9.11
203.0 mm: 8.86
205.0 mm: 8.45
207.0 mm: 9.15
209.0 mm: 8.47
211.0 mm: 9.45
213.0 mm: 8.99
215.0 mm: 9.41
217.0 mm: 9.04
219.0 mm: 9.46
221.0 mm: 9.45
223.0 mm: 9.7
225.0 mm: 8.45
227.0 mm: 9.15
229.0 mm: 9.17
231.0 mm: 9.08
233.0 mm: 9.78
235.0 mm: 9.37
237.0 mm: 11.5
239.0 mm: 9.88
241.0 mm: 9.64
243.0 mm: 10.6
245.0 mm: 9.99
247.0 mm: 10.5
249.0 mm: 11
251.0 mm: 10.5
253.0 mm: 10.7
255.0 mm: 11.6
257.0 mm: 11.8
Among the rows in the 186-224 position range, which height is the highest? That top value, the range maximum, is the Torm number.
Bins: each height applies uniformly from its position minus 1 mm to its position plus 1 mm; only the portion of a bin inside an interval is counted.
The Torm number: 9.7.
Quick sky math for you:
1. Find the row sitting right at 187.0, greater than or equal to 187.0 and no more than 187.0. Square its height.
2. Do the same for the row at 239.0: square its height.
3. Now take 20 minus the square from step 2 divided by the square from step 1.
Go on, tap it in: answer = 18.8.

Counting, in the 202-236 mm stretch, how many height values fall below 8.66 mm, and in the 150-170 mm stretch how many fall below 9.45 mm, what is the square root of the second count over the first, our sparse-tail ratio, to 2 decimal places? 1.15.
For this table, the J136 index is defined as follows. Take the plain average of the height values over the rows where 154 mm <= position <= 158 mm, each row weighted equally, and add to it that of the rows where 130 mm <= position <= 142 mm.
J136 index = 18.2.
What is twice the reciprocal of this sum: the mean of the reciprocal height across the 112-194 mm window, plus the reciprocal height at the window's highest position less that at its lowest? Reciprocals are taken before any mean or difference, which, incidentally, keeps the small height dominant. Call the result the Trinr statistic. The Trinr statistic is 17.7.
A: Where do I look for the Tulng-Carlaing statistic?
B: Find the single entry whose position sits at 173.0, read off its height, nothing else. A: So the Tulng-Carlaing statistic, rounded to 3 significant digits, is 8.89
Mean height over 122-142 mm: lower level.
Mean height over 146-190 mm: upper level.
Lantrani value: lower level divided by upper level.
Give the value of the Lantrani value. 0.912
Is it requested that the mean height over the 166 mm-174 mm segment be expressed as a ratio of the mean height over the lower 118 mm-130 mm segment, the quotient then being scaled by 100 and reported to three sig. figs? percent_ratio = 108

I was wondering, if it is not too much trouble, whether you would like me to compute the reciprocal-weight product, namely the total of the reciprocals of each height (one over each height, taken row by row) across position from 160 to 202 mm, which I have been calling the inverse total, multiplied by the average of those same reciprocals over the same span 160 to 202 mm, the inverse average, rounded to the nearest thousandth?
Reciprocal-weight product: 0.272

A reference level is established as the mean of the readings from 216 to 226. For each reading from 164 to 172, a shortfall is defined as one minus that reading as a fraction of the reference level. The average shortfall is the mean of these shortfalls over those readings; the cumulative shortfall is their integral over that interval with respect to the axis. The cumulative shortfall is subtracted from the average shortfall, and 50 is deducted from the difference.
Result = -50.1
